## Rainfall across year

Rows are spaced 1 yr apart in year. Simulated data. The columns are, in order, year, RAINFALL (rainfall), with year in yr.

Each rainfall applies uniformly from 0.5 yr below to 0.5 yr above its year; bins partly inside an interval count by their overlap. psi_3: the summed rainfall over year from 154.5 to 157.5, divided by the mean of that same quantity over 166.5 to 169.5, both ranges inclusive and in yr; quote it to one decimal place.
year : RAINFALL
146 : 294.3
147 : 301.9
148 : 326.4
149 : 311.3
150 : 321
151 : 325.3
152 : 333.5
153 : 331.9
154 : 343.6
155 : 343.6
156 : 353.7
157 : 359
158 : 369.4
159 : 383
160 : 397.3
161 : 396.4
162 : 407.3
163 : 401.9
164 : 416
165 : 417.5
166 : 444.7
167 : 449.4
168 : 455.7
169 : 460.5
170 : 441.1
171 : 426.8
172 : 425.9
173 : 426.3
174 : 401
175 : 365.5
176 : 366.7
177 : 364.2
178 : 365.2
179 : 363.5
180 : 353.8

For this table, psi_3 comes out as 2.3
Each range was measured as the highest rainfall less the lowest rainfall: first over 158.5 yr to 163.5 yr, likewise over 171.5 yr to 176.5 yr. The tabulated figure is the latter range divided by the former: 2.5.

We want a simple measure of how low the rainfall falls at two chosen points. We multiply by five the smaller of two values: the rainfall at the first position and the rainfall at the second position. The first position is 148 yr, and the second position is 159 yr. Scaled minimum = 1632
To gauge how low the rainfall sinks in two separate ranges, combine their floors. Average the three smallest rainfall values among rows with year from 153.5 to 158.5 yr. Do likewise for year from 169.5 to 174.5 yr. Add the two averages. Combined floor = 765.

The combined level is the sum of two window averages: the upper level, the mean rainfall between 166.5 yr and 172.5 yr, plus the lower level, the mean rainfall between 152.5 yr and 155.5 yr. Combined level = 783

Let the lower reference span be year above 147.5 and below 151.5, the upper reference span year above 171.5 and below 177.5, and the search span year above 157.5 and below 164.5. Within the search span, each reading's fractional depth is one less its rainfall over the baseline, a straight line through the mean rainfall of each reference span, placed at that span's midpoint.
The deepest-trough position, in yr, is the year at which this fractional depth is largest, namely 158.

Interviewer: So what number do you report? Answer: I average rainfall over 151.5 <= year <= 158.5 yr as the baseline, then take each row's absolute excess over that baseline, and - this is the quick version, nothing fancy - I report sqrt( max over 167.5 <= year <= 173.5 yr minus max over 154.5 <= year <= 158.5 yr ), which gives 10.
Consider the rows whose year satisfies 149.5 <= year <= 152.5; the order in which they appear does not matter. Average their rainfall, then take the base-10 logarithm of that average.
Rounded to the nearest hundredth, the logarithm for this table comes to 2.51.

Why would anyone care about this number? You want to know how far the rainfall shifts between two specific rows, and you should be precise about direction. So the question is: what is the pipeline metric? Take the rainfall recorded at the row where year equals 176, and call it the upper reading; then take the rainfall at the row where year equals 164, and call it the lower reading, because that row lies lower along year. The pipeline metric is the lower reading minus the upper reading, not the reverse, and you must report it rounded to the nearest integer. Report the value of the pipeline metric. 49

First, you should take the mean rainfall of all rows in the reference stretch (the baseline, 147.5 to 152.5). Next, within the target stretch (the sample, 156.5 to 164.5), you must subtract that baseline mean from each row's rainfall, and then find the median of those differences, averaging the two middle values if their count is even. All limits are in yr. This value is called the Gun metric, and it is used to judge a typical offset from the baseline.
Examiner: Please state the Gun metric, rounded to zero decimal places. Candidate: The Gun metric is 73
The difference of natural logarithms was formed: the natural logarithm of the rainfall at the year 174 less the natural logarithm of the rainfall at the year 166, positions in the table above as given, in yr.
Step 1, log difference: -0.10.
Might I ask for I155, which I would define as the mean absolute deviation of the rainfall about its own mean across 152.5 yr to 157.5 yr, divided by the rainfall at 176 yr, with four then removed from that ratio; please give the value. -3.978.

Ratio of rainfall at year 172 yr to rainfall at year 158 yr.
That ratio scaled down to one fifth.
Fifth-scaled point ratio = 0.231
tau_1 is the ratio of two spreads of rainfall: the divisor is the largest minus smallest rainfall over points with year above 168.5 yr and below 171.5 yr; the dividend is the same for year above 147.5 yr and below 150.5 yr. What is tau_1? 0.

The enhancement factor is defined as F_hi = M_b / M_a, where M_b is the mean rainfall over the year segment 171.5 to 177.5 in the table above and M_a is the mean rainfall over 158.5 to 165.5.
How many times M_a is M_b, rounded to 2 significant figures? 0.97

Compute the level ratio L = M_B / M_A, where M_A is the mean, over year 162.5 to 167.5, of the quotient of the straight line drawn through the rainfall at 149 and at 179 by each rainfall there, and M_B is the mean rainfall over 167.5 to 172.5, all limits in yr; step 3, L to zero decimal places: 554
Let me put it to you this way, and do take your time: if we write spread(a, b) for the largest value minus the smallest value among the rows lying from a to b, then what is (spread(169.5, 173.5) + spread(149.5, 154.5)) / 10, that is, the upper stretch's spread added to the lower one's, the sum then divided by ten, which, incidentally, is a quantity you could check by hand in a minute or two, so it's 3.8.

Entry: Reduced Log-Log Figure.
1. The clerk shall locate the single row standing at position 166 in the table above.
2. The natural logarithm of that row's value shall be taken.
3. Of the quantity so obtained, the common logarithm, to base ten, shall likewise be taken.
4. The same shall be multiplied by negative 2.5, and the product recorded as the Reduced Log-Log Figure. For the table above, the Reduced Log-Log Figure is -1.96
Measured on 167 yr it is -1.96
